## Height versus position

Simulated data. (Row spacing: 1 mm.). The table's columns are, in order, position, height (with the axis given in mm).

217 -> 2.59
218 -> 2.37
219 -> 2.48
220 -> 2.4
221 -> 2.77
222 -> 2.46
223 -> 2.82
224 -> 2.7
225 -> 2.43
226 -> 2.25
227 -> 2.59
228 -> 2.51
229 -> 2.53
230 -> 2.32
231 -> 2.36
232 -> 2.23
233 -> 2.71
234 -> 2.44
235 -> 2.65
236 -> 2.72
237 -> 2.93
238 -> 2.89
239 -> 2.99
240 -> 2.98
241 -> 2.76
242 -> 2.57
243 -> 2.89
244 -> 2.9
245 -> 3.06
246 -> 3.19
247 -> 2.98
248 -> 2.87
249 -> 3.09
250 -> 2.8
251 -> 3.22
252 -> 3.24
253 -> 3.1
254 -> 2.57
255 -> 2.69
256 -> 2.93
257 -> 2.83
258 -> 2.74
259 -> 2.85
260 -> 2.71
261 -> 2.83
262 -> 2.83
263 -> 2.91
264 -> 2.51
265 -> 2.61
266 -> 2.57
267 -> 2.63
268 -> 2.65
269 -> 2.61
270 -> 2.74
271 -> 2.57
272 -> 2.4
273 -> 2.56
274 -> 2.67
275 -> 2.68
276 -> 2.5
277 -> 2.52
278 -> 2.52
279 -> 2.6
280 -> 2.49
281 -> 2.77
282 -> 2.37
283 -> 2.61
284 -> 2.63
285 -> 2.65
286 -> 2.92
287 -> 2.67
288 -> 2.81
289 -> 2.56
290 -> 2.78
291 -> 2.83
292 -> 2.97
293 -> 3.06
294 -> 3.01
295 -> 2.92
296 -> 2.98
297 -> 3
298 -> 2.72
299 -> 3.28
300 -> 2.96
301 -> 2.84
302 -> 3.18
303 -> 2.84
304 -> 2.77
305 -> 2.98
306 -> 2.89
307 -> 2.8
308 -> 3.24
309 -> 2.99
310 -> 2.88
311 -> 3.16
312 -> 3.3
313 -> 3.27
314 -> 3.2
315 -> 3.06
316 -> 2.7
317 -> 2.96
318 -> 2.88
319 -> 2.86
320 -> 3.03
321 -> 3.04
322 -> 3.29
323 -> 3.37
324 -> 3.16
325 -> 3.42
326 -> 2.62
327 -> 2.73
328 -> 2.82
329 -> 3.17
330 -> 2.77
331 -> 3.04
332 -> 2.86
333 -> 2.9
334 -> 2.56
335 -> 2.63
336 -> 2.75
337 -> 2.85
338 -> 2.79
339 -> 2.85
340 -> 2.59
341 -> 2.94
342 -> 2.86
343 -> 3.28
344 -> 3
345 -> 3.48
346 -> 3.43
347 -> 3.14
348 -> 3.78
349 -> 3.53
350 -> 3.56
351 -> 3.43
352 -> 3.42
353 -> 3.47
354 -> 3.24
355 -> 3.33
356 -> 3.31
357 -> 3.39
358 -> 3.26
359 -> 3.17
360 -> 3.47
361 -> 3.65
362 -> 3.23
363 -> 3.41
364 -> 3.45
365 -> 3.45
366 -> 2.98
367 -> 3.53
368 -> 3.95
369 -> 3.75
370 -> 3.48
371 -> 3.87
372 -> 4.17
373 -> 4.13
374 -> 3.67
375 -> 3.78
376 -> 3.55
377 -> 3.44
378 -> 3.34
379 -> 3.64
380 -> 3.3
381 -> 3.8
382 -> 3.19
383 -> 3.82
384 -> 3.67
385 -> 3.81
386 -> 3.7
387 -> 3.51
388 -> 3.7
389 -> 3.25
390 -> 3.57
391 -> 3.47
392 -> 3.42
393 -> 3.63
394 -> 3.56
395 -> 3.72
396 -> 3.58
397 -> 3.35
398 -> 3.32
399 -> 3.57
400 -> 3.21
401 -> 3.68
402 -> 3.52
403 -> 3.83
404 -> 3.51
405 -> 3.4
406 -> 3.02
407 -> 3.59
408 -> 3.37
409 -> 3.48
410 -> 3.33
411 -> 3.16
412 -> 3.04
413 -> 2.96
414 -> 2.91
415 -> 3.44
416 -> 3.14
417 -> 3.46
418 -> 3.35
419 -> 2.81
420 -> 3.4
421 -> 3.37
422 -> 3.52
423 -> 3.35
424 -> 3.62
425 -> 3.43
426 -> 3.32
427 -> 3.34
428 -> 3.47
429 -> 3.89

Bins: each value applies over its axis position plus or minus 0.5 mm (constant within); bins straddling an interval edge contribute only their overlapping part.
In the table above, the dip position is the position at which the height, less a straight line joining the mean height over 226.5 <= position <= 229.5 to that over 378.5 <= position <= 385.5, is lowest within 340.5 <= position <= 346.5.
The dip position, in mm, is 342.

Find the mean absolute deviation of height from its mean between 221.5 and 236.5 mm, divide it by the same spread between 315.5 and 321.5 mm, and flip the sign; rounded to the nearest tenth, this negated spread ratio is -1.5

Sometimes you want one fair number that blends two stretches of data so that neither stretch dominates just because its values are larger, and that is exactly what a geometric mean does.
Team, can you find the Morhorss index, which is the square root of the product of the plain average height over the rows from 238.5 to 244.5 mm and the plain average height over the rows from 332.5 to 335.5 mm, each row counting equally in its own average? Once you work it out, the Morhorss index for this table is 2.77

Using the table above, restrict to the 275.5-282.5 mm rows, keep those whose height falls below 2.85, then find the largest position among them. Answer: 282 mm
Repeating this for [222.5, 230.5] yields 230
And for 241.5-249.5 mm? 242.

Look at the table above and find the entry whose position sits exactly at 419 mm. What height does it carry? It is 2.81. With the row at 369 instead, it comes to 3.75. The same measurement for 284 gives 2.63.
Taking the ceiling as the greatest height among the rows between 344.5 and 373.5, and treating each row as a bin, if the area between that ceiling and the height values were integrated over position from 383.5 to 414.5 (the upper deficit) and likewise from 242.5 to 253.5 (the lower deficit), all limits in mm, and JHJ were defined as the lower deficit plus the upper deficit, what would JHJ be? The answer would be 35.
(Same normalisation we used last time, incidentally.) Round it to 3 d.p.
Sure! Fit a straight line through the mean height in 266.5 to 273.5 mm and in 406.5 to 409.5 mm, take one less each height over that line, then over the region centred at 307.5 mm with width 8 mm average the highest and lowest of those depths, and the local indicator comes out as -0.063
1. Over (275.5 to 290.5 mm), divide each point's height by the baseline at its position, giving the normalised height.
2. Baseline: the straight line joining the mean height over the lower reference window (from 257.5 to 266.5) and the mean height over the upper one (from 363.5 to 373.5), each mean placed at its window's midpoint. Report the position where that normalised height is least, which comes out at 282 mm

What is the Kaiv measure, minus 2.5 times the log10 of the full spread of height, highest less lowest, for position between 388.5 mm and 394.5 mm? 1.1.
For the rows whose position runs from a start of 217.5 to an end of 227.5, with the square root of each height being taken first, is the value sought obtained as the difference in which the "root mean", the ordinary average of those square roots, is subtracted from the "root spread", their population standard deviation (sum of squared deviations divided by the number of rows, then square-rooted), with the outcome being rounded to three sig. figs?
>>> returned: -1.53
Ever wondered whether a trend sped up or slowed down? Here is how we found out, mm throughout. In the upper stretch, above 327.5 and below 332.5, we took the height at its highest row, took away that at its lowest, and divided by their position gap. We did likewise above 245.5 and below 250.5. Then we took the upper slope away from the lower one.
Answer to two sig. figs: -0.11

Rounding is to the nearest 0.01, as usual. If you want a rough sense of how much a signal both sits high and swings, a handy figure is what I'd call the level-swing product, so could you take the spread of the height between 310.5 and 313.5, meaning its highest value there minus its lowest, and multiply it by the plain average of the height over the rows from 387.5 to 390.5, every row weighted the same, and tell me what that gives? 0.49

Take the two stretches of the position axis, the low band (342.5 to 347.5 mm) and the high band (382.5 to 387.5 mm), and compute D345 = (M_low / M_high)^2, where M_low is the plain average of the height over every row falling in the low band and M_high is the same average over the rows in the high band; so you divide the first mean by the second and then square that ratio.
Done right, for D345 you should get 0.78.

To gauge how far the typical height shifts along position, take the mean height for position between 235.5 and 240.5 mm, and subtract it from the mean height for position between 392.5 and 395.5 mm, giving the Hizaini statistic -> 0.73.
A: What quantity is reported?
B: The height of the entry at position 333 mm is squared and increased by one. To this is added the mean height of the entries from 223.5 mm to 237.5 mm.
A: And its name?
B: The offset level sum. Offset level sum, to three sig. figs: 11.9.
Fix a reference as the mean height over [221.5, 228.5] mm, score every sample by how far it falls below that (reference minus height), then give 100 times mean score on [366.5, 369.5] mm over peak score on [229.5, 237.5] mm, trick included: -393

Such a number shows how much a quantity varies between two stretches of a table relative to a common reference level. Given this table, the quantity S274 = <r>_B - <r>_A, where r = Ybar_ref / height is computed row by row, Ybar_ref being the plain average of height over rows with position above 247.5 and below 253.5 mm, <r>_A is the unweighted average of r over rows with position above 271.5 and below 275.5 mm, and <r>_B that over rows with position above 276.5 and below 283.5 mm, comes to 0.011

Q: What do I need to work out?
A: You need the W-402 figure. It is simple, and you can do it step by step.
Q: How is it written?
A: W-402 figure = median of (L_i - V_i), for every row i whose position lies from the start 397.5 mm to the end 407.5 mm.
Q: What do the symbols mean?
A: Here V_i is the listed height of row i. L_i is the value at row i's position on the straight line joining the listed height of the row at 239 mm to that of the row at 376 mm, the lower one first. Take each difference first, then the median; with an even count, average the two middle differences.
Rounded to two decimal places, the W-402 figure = 0.15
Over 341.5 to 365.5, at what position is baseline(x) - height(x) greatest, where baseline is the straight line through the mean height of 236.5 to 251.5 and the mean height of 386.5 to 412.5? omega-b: 342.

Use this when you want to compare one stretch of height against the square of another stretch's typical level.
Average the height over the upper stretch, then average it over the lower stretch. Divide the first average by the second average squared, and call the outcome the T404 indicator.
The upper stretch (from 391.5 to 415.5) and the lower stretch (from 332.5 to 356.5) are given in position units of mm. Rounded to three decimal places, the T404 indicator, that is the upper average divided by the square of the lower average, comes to 0.347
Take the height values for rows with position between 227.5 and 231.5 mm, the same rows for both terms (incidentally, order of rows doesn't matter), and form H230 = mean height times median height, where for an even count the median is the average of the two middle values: 5.9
